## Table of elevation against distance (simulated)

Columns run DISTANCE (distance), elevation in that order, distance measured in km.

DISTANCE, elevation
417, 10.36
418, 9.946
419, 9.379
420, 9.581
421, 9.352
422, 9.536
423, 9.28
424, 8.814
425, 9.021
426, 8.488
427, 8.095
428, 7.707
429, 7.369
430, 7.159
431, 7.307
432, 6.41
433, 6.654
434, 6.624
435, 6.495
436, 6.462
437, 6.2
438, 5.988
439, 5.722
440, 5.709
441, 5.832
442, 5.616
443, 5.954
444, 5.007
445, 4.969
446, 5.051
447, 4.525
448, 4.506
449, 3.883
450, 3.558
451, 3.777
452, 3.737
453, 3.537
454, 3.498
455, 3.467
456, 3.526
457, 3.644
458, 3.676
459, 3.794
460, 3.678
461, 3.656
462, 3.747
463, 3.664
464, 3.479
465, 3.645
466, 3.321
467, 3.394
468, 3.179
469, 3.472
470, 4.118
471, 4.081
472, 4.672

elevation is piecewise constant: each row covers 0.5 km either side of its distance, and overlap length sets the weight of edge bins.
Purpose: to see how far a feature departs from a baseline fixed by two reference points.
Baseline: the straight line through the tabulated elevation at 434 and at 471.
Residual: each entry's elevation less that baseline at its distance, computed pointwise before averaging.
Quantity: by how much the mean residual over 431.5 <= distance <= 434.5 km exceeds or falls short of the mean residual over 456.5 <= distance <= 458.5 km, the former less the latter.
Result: 1.2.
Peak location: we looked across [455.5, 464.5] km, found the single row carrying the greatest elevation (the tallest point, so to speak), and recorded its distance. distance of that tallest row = 459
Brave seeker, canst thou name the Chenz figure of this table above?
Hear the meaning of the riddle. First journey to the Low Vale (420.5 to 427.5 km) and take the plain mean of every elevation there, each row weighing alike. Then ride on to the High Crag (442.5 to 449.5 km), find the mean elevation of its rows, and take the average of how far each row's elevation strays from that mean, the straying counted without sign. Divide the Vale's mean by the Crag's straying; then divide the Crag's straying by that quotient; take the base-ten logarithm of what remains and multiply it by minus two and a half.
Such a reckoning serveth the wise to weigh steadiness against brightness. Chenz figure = 4.1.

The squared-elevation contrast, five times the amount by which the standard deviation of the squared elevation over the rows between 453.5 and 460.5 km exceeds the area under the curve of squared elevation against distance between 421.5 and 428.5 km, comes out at -2661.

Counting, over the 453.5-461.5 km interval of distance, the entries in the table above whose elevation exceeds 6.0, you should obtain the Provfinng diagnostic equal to 0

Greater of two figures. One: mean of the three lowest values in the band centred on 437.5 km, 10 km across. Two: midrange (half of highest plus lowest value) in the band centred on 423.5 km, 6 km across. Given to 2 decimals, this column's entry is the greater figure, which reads 9.01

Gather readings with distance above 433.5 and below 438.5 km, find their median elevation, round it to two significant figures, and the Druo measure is 6.5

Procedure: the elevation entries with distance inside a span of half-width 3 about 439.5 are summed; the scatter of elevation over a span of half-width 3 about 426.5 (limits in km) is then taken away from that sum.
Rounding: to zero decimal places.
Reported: 34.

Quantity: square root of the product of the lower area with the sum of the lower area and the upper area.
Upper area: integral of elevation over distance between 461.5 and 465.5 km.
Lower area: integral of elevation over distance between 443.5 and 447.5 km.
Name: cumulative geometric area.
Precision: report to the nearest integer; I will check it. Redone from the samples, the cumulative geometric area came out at 26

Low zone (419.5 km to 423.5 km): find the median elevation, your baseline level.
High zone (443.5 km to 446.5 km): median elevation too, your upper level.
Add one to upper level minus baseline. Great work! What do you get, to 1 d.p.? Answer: -3.4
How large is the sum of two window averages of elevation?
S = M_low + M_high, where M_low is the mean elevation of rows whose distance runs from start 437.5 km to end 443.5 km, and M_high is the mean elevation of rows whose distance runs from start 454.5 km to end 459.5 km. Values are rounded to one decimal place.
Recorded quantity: 9.4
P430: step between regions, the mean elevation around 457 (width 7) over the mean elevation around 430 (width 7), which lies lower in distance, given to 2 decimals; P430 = 0.50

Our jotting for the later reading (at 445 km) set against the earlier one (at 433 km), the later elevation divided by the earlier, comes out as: 0.75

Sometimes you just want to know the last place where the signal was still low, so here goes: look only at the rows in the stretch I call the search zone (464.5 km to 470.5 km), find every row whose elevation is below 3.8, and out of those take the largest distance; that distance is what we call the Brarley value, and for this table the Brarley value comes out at 469 km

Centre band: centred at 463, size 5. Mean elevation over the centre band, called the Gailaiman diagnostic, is 3.6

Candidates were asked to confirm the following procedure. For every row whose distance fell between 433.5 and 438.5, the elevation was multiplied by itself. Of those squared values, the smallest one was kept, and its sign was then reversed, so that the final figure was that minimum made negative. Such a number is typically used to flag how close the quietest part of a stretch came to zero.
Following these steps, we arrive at -36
